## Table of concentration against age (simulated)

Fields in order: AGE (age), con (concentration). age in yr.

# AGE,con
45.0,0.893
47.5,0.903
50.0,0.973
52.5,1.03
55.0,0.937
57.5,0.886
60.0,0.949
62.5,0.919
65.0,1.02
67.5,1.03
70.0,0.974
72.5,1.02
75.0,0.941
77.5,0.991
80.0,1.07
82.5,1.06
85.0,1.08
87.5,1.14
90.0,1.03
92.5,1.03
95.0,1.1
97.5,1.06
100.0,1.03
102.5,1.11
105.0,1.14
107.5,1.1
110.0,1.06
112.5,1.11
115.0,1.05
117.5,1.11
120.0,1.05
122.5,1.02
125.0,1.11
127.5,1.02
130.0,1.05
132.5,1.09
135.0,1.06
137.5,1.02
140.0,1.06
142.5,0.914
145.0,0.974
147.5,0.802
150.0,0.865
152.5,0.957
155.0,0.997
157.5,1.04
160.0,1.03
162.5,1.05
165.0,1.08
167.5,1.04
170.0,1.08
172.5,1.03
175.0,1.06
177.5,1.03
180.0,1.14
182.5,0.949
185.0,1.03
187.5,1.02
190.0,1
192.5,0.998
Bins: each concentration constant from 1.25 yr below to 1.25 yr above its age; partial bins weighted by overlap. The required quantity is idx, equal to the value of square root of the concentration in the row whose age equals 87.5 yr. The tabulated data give 1.07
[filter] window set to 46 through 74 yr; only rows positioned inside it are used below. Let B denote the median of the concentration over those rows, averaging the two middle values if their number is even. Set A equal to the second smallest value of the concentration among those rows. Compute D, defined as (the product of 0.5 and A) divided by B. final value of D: 0.464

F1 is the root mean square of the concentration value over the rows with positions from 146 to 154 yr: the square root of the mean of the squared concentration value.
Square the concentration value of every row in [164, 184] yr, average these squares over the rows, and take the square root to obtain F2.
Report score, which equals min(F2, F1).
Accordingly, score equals 0.88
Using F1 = 0.88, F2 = 1.05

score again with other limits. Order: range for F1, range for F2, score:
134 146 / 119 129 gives 1.01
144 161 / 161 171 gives 0.96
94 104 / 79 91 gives 1.08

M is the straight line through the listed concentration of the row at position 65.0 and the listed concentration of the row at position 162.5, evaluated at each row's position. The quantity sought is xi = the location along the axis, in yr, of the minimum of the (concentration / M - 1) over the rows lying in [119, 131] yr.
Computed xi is 127.5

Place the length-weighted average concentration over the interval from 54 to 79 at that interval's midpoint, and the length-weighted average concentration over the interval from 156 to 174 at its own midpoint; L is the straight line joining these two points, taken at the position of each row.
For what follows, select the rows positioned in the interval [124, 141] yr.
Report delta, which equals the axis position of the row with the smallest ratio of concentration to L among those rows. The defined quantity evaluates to 137.5 yr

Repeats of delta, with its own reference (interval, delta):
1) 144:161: 147.5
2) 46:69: 57.5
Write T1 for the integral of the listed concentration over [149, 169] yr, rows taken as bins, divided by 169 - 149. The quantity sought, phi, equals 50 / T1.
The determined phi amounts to 49.5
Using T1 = 1.01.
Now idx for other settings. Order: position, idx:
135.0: 1.03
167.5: 1.02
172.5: 1.01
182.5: 0.97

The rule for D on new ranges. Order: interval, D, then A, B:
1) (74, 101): 0.467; 0.991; 1.06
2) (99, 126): 0.468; 1.03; 1.10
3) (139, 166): 0.434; 0.865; 1.00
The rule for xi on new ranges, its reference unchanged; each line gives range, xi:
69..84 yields 75.0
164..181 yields 177.5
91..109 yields 100.0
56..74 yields 57.5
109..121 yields 120.0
